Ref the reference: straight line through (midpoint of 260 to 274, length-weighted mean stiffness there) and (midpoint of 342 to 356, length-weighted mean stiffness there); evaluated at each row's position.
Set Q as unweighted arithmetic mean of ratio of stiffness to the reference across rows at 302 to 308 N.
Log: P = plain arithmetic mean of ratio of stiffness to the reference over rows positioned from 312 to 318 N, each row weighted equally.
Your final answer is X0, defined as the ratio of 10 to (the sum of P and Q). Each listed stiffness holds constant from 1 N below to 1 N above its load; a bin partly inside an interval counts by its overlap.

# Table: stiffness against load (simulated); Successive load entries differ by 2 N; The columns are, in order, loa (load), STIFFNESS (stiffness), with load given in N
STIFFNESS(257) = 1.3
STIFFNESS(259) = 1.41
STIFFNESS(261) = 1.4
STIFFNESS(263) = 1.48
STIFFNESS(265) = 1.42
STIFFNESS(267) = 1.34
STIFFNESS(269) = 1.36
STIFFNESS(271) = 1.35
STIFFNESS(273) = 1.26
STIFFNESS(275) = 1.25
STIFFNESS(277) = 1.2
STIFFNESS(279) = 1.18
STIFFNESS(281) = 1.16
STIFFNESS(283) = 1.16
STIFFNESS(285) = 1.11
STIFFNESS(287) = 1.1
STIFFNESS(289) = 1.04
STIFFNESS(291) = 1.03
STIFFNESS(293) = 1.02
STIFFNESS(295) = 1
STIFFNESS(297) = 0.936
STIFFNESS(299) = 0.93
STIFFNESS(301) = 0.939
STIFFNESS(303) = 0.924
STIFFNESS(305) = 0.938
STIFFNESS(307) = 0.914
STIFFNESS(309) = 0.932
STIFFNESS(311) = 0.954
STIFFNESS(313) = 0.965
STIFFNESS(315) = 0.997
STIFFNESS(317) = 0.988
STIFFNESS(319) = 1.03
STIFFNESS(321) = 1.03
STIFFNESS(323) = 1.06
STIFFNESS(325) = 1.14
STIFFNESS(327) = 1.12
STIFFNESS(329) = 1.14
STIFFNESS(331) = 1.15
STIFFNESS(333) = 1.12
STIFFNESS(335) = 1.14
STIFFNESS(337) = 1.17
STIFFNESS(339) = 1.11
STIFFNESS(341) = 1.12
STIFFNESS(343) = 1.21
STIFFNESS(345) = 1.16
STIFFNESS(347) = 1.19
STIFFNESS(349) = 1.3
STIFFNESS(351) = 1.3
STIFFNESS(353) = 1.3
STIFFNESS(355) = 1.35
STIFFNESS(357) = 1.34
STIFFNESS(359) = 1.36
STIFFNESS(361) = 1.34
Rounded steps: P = 0.75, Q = 0.70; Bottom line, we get 6.9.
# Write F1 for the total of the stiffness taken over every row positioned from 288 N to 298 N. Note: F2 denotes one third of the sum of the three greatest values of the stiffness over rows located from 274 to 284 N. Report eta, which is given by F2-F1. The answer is -3.82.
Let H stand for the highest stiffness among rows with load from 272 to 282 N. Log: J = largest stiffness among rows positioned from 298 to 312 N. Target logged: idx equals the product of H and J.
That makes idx 1.2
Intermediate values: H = 1.26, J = 0.954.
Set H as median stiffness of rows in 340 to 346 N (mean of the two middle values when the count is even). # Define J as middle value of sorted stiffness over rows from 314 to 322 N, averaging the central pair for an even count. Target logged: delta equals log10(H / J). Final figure 0.06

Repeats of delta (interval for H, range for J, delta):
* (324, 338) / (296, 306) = 0.09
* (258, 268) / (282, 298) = 0.13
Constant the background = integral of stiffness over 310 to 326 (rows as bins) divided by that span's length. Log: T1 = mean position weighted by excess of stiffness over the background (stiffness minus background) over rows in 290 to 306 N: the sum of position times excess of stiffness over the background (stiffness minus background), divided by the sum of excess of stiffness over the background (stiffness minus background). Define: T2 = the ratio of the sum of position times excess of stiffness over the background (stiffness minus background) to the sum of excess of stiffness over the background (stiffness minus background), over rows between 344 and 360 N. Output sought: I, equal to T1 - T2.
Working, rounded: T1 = 300.9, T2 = 353.1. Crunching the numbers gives -52.1 N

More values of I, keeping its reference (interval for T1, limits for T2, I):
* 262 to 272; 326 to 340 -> -66.4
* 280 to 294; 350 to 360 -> -71.4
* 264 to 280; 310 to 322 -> -41.7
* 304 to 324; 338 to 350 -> -37.5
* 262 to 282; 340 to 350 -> -75.8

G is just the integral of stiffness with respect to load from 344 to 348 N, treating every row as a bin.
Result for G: 4.7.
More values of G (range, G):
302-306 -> 3.7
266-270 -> 5.4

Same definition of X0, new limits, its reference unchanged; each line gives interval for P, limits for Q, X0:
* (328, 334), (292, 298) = 6.2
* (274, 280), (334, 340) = 5.6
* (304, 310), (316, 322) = 6.7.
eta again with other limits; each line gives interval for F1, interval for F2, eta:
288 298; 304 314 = -4.07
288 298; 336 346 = -3.85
